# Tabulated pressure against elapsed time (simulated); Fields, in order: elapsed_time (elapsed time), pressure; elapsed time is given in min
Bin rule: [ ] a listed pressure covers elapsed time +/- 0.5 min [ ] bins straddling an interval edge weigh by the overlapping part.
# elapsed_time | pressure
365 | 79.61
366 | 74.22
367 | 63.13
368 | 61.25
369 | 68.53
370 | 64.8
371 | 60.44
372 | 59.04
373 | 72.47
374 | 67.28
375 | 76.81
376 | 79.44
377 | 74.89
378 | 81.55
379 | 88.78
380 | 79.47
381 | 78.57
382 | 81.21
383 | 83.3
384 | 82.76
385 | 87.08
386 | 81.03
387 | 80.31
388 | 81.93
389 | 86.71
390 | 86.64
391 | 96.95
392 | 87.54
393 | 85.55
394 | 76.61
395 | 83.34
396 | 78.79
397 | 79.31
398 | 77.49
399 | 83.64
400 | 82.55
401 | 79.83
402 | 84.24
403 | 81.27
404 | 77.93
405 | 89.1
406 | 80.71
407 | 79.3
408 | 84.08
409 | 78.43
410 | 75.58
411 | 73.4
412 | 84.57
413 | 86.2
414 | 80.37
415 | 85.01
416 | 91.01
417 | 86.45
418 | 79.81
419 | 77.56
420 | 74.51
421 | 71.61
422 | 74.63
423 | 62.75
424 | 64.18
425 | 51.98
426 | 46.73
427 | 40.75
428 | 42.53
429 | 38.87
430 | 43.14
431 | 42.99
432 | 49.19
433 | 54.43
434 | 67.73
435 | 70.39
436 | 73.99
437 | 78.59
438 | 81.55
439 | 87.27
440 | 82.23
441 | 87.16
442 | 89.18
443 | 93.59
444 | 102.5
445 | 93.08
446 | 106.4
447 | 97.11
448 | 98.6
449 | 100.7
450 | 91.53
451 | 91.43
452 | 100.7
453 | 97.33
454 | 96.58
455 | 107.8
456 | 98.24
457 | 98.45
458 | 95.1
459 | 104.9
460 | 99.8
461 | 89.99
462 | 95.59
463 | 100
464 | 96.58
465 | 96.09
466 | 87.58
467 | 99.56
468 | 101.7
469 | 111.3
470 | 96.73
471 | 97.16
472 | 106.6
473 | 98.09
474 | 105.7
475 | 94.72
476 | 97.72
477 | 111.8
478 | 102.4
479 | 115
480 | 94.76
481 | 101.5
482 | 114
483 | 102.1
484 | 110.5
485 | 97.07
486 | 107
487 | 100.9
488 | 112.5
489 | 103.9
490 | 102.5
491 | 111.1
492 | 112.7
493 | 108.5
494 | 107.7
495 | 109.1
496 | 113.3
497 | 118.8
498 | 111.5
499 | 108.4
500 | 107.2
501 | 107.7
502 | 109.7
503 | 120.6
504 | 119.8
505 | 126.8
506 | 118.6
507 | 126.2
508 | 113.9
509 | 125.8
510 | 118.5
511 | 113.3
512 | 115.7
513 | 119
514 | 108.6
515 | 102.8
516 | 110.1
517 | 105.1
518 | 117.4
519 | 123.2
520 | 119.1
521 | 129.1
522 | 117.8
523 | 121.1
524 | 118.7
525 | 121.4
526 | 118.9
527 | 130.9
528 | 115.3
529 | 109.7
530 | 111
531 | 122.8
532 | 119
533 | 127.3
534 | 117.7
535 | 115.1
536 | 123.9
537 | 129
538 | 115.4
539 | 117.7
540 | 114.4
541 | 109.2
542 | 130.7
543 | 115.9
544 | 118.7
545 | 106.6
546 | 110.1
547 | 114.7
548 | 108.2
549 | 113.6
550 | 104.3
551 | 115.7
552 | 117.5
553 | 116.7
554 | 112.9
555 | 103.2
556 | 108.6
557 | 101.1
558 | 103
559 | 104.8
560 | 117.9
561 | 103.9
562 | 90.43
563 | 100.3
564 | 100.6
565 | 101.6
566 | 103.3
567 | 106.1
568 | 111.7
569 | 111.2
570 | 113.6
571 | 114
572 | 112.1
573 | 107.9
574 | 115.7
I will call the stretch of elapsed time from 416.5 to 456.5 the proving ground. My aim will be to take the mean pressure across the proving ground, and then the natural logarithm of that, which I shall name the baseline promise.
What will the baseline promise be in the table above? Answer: 4.35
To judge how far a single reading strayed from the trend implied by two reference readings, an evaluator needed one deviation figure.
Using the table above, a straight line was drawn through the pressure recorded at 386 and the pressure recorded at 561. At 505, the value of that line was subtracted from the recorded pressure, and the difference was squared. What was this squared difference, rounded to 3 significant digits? 913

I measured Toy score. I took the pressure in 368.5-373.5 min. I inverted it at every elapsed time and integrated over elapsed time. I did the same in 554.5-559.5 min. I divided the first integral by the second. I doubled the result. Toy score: 3.2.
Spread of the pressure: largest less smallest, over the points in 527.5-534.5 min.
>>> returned 18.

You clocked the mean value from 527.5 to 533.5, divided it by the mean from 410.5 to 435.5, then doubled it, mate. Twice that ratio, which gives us 3.58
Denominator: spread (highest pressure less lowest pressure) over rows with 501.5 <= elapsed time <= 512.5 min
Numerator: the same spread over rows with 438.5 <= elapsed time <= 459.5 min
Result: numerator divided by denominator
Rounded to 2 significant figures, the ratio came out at 1.5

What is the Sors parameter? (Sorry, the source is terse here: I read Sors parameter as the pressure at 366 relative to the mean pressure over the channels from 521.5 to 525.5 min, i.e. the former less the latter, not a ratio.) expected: -46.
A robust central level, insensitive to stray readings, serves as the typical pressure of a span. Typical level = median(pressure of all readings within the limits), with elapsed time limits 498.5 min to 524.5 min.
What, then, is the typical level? 118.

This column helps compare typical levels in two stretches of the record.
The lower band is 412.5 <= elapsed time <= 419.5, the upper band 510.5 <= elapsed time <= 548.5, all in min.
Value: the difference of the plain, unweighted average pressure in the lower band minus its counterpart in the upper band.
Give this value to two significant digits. -33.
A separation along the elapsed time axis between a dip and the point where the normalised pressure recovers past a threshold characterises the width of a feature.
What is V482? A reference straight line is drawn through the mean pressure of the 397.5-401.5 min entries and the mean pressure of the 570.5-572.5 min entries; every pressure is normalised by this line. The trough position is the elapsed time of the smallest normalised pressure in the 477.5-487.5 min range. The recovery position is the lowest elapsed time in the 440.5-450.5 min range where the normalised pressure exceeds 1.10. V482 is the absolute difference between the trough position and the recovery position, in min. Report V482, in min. 36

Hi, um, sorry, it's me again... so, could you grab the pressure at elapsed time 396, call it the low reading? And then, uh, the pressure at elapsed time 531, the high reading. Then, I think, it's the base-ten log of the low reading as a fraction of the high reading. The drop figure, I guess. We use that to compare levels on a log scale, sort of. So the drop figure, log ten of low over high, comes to -0.19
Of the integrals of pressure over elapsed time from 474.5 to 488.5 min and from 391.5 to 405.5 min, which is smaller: 1147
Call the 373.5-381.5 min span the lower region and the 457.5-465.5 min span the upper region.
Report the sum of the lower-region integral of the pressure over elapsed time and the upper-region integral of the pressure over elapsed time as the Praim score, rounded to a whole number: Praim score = 1405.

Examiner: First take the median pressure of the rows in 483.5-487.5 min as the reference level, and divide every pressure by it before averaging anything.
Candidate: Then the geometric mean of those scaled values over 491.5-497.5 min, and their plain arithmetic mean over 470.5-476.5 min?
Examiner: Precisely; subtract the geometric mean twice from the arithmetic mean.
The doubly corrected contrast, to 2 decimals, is -1.19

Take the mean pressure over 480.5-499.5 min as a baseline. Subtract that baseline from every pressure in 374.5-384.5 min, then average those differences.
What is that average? -27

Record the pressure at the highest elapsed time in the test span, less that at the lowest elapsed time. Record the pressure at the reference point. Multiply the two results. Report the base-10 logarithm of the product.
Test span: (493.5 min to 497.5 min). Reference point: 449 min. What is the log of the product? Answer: 3.0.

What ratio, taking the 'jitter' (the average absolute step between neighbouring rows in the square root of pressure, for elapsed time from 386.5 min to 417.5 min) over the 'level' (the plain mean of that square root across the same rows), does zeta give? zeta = 0.0284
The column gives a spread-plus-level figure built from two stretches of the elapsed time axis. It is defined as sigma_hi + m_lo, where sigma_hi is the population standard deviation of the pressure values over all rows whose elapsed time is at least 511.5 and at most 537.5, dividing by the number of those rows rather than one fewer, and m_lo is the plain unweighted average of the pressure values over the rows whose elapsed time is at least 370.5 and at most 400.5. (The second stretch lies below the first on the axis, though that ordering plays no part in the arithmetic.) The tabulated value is 87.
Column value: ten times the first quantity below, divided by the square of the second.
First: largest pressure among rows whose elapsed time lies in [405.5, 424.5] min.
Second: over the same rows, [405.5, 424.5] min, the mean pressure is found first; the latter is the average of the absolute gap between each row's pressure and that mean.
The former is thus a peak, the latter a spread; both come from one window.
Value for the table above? 29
